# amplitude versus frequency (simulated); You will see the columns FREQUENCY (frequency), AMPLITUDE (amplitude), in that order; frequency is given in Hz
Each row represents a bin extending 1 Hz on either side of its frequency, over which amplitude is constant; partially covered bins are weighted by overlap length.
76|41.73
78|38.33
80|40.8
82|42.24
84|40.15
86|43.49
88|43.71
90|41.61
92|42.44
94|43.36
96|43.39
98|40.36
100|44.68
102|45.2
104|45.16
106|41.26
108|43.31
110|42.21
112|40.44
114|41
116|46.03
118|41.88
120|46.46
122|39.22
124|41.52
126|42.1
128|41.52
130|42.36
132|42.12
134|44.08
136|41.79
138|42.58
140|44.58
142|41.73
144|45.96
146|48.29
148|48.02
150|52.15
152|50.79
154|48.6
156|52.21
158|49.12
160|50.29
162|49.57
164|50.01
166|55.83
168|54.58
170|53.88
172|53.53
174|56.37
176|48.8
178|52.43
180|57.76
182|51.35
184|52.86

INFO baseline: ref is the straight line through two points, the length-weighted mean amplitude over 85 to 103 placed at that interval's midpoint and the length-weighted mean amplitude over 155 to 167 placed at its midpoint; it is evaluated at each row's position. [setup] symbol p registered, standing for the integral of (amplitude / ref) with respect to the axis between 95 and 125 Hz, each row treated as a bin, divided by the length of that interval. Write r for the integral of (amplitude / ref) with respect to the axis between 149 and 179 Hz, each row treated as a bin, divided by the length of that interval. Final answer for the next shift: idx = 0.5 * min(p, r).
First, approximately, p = 0.95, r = 1.01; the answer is 0.475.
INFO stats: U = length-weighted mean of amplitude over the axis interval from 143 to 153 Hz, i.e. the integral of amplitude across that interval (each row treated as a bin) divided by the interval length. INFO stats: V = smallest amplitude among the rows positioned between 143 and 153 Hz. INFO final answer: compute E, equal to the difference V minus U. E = -3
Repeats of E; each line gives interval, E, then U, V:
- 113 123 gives -4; 43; 39.22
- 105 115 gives -1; 42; 40.44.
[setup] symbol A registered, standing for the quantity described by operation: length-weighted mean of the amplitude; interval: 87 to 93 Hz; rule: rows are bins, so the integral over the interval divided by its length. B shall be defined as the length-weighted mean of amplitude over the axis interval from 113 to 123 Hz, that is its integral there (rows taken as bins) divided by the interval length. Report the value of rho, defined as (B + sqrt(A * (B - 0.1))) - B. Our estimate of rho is 42.7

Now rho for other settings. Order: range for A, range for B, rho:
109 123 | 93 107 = 42.9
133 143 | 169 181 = 48.0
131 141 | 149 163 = 46.5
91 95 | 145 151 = 46.0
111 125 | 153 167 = 46.3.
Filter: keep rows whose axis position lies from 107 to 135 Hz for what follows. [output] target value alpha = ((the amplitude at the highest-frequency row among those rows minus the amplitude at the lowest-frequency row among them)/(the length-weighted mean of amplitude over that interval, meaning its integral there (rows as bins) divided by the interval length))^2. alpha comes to 0.000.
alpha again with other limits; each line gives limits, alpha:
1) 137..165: 0.024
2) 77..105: 0.026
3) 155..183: 0.000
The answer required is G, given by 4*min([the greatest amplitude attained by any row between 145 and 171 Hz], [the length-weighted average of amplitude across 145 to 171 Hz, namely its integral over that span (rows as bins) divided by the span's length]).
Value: 204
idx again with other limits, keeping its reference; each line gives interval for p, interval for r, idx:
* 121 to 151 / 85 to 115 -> 0.455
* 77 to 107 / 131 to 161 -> 0.474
